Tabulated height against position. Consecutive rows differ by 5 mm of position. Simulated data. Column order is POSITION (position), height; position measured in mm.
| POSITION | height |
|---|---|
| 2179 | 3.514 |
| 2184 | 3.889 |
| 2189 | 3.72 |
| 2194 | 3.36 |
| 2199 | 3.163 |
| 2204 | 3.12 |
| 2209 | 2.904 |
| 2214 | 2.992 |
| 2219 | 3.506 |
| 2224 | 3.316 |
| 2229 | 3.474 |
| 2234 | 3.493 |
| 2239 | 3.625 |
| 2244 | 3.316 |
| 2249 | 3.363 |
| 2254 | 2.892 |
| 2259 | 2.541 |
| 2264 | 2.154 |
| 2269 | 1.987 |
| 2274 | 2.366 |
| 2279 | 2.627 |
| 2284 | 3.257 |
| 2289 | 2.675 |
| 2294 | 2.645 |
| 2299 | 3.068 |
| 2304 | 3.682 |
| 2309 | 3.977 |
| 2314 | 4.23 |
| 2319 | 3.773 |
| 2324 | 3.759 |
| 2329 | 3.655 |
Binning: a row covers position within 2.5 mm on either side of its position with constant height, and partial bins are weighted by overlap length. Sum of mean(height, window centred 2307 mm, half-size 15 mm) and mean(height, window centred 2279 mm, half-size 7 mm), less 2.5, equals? 3.8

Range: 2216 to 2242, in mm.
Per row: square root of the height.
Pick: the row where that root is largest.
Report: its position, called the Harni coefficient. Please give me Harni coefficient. 2239 mm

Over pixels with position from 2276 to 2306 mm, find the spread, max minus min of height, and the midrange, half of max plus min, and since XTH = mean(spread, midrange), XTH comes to 2.10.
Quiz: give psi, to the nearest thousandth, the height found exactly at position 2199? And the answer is 3.163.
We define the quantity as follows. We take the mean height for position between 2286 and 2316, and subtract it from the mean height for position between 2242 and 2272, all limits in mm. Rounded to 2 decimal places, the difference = -0.67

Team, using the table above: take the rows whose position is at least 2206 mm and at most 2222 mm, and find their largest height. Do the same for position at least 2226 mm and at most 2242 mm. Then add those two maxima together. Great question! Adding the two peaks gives 7.1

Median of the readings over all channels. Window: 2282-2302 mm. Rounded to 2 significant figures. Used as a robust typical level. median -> 2.9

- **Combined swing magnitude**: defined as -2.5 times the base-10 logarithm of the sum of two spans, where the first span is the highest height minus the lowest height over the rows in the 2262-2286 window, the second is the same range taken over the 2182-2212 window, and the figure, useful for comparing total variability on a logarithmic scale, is -0.88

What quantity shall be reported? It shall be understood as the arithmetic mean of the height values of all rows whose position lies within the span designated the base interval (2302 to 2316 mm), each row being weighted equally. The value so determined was 3.96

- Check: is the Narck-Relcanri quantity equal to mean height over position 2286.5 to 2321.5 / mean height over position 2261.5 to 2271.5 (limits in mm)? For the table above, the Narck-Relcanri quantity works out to 1.7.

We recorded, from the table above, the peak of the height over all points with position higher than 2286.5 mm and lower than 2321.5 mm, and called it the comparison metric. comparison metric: 4.23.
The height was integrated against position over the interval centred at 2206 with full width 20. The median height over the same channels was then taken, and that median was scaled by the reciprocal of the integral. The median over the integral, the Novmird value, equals 0.050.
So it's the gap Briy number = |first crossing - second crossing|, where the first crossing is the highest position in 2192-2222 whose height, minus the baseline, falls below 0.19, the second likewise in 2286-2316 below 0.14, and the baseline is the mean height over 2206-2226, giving 85 mm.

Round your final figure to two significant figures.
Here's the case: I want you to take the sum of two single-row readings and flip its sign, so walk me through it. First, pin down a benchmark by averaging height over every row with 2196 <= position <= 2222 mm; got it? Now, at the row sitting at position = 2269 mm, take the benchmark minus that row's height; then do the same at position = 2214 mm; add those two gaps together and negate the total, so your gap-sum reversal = -1.3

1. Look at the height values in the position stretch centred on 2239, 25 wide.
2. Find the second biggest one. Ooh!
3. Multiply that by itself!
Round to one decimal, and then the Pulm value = 12.2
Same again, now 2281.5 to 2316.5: 15.8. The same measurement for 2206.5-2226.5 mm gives 11.0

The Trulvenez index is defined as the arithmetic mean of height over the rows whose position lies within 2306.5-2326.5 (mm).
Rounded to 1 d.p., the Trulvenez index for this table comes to 3.9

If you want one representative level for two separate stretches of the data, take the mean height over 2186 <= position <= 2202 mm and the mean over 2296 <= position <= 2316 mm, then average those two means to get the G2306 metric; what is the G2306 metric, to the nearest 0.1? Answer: 3.6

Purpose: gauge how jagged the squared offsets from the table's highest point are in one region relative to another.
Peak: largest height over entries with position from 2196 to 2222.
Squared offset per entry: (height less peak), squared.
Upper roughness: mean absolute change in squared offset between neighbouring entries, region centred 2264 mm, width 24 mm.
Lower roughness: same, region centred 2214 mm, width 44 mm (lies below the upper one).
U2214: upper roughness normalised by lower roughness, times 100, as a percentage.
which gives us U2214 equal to 758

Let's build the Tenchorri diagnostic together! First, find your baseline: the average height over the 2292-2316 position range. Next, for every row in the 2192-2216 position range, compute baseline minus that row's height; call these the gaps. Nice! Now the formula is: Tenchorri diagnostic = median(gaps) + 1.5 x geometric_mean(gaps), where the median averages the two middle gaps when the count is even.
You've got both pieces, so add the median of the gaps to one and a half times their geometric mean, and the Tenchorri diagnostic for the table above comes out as 1.0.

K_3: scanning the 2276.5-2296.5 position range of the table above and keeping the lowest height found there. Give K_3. 2.627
